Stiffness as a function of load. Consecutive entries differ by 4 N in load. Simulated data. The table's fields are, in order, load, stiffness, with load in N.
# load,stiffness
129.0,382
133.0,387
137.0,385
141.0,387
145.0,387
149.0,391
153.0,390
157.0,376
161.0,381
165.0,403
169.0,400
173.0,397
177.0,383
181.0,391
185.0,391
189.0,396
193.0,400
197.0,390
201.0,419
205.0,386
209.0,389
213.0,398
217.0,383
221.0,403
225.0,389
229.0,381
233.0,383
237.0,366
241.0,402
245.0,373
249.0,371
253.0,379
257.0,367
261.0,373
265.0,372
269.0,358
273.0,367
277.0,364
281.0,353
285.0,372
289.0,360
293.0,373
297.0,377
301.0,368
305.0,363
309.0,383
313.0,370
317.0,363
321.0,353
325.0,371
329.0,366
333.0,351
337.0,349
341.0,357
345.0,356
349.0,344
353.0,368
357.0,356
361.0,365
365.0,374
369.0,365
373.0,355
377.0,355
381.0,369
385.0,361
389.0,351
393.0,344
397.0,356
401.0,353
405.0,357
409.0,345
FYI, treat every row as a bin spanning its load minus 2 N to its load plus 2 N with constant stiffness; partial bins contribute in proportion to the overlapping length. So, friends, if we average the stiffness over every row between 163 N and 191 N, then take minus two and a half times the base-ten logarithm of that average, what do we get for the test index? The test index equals -6.49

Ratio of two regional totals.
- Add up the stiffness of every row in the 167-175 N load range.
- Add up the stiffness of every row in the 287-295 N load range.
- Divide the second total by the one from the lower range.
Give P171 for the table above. 0.920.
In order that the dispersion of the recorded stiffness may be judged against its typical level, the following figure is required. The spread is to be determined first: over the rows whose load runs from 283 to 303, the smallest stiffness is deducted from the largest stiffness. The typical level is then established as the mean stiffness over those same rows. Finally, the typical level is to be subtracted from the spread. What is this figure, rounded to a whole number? -353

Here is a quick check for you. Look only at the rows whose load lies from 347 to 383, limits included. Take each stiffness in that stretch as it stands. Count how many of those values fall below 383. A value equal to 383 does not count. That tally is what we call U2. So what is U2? 9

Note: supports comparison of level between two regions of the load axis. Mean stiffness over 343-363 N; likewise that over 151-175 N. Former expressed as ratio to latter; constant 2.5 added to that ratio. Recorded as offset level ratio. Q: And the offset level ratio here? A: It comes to 3.41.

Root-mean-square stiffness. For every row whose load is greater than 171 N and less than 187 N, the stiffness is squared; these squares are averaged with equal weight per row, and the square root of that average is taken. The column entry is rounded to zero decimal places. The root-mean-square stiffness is 391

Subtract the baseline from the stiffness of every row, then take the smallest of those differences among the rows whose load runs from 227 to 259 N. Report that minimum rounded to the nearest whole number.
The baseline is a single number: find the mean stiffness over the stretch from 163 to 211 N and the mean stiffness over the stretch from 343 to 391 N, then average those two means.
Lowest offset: -12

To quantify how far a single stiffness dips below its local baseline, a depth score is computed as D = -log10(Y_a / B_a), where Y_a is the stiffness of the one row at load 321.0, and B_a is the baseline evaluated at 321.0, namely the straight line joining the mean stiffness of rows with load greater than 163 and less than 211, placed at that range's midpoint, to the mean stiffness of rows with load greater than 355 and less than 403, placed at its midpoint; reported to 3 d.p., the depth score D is 0.020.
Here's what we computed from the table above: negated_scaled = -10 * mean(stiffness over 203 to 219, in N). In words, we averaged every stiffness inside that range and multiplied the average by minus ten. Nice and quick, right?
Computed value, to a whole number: -3890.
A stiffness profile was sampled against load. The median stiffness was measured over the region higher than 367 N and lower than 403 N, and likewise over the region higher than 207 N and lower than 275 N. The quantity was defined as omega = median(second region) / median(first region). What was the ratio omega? 1.07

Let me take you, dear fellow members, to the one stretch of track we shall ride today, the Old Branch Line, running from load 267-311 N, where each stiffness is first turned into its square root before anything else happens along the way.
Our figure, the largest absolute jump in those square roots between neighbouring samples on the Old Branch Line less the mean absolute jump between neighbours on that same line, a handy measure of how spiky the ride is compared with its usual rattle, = 0.24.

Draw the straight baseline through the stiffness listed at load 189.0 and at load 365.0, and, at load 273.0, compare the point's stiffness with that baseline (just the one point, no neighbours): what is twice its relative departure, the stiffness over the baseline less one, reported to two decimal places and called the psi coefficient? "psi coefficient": -0.10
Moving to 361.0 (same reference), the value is -0.05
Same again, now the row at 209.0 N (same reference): -0.02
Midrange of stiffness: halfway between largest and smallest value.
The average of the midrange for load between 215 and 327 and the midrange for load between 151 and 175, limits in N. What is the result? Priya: 384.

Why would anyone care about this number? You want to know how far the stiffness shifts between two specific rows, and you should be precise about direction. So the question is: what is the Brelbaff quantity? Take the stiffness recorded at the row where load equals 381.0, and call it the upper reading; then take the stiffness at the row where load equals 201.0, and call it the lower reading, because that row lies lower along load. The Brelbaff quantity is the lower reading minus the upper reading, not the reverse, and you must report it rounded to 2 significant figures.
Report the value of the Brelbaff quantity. 50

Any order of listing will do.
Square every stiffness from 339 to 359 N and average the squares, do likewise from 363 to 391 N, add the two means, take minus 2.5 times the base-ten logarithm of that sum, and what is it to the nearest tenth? -13.5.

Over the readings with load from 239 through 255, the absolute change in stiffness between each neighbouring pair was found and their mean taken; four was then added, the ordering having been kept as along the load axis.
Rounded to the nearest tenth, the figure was 17.0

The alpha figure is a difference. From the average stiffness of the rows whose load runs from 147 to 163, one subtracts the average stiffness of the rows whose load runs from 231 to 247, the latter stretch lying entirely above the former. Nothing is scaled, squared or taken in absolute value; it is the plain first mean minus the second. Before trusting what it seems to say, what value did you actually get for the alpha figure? 3.5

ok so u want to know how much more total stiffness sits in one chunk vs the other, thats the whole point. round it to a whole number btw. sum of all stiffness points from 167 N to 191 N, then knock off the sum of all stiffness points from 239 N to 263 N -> 93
